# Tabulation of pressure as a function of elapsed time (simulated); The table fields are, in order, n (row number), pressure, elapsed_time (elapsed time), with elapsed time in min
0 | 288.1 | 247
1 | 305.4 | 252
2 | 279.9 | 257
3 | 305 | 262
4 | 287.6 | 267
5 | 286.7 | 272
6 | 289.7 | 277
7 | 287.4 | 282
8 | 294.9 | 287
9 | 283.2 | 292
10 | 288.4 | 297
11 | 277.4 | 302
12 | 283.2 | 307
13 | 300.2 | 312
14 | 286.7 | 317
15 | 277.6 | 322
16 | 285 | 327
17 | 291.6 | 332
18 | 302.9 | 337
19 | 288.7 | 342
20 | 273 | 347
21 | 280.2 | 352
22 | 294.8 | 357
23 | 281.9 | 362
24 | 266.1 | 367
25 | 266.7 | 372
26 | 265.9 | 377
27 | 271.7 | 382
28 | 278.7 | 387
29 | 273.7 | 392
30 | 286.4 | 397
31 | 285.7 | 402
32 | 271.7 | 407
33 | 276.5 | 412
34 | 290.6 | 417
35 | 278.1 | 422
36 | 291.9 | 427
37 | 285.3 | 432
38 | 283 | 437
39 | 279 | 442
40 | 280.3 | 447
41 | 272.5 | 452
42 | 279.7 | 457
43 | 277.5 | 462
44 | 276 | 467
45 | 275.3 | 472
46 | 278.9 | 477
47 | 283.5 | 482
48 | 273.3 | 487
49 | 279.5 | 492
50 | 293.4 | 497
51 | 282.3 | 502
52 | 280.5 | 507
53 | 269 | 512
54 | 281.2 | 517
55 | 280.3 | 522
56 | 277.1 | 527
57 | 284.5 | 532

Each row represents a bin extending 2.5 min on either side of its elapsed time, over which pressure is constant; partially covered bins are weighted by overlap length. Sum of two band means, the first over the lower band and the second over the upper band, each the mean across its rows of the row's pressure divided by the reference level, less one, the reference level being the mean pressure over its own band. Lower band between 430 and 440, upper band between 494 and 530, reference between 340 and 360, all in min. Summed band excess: -0.013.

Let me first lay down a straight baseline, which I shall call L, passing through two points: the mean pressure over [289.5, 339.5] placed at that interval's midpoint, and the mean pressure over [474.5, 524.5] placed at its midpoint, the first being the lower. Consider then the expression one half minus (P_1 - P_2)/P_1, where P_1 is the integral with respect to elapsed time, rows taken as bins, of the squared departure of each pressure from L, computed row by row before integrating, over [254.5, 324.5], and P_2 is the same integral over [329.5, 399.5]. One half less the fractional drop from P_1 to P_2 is 2.0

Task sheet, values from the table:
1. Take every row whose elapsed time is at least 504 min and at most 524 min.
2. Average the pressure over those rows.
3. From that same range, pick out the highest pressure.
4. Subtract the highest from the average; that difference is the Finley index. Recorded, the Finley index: -3.4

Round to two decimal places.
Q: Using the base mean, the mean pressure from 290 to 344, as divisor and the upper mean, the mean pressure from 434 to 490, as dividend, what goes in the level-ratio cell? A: 0.97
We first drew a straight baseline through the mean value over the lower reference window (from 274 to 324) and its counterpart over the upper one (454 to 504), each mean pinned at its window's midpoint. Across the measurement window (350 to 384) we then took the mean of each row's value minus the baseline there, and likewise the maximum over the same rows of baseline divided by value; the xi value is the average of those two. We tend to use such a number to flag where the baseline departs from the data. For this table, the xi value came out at -3.9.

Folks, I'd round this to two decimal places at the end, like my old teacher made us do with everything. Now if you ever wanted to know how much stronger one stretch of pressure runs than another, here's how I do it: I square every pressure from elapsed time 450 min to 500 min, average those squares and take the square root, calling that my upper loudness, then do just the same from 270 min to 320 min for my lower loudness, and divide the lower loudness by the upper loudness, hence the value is 1.03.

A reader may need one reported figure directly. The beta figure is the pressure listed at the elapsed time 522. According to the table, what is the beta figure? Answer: 280.3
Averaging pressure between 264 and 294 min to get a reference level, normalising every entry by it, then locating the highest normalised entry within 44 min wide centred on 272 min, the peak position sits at 252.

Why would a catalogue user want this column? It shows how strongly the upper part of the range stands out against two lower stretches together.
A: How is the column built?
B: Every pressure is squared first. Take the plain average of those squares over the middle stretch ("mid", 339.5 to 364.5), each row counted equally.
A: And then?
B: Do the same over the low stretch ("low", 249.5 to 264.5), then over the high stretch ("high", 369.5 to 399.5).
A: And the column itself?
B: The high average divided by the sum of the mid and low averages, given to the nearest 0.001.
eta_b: 0.445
